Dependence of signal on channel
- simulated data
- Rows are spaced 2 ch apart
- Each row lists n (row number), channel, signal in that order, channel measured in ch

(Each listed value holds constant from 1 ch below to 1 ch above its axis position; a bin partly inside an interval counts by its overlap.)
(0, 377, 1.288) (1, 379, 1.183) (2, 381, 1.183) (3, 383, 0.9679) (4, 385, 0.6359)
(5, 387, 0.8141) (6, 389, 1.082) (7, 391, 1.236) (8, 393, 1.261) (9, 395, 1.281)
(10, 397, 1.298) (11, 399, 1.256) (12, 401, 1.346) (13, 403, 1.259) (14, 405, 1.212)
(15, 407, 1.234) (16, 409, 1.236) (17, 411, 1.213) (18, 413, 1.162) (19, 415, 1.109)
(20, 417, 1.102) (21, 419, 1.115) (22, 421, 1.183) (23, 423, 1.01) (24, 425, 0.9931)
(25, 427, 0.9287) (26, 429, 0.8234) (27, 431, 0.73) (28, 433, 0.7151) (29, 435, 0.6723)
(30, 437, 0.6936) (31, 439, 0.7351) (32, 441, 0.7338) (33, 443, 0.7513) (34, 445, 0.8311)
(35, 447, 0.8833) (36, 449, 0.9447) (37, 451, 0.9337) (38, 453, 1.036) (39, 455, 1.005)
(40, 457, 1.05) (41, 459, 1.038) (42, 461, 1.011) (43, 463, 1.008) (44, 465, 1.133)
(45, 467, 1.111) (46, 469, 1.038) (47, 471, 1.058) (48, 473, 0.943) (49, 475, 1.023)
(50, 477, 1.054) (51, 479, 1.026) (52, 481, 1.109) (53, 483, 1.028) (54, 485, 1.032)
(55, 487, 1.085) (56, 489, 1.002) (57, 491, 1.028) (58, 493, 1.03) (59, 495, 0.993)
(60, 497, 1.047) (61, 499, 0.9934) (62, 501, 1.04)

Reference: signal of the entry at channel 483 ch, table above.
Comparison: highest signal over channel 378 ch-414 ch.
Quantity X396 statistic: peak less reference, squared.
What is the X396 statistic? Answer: 0.10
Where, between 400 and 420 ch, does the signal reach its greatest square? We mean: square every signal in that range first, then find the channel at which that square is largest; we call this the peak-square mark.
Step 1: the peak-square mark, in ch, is 401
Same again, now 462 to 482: 465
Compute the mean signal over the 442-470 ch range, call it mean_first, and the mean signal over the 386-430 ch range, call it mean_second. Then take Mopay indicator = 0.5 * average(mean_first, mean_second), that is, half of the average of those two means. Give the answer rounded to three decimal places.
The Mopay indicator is 0.532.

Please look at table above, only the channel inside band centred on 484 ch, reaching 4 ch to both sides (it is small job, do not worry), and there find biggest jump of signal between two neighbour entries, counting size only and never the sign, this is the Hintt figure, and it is 0.081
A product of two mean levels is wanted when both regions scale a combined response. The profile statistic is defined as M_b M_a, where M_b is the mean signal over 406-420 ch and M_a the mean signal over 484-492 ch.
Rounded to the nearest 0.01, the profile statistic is 1.21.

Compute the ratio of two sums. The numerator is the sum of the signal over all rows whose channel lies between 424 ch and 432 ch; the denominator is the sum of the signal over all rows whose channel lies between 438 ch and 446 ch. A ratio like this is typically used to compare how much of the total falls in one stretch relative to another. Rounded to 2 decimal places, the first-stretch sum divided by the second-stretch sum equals 1.14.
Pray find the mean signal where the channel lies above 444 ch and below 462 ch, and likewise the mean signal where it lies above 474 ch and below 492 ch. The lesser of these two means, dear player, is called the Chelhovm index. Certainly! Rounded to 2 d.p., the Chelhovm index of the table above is 0.97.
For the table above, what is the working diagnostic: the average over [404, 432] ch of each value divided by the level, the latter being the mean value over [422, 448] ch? 1.331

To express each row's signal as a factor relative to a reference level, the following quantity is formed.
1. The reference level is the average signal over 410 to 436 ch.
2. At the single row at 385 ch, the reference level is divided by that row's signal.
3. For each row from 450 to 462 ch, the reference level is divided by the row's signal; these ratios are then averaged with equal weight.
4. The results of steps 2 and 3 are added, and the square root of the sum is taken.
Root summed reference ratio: 1.59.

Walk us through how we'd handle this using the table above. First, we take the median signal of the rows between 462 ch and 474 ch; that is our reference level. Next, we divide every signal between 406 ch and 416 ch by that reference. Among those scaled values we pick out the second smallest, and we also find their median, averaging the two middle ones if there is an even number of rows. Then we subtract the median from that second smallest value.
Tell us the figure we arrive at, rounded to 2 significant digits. -0.049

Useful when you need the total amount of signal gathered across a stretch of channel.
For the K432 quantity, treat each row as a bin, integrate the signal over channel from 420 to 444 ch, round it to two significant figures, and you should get 20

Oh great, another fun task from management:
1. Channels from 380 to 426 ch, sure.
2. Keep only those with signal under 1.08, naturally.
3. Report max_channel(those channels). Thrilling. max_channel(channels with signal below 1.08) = 425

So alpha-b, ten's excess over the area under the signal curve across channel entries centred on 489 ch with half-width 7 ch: -4.4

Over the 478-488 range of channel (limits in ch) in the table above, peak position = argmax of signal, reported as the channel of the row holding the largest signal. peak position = 481 ch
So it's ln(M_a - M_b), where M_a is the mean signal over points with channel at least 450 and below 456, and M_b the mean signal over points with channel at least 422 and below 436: -1.9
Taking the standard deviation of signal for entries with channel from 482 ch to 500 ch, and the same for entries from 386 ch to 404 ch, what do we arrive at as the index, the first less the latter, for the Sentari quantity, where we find -0.13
